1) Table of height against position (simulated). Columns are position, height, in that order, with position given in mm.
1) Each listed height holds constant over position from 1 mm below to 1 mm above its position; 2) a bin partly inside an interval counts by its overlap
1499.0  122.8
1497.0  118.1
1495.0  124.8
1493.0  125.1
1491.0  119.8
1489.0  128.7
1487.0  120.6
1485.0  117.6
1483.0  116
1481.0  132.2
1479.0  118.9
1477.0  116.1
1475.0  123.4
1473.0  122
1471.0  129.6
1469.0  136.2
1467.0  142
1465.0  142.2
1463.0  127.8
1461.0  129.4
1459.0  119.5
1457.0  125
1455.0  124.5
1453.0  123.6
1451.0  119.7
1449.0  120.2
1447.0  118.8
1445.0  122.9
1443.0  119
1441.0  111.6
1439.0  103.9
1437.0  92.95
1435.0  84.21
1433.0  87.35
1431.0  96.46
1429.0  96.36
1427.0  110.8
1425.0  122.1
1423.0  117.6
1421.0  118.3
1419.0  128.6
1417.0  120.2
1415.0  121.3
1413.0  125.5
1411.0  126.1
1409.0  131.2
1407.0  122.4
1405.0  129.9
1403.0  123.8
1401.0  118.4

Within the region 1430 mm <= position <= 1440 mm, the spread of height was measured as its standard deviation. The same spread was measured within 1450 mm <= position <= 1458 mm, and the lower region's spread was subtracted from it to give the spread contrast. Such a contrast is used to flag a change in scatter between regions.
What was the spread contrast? -5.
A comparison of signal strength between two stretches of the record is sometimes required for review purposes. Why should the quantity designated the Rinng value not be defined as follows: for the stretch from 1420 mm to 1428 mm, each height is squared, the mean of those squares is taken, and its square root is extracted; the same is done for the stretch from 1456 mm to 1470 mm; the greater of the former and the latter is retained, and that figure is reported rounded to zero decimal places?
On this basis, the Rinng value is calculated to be 132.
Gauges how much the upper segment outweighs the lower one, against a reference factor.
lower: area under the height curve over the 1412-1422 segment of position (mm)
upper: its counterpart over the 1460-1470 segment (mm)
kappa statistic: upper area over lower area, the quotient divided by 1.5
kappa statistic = 0.74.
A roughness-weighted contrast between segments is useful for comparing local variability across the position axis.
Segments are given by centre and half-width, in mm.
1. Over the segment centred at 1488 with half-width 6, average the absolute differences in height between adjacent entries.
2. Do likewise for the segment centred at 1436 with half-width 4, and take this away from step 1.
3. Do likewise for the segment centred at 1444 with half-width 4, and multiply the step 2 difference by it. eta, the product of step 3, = -11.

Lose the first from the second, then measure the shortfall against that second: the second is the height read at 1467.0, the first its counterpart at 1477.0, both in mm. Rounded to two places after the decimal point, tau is 0.18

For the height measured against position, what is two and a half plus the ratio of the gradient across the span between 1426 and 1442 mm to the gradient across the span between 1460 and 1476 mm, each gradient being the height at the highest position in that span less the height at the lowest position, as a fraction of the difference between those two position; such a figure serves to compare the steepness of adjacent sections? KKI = 2.4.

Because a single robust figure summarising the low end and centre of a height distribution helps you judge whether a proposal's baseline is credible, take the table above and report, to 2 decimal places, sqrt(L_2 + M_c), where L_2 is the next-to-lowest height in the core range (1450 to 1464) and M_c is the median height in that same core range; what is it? 15.63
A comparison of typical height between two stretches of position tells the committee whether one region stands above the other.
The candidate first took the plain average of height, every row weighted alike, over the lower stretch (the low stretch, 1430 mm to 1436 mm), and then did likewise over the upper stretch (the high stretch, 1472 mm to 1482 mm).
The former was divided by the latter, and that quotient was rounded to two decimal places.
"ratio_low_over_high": 0.73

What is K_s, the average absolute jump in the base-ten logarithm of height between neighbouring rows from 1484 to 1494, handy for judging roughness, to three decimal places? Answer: 0.022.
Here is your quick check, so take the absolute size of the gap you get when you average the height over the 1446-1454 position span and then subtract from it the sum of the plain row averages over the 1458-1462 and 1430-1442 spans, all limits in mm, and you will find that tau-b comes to 100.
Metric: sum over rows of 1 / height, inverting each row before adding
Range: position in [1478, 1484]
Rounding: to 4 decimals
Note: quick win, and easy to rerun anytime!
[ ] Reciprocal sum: 0.0246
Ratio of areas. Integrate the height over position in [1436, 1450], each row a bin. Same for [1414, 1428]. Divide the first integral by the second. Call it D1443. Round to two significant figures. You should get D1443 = 0.94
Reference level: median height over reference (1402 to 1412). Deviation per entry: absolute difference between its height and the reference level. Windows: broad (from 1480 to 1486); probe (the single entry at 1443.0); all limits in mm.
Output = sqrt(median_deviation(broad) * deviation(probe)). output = 8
